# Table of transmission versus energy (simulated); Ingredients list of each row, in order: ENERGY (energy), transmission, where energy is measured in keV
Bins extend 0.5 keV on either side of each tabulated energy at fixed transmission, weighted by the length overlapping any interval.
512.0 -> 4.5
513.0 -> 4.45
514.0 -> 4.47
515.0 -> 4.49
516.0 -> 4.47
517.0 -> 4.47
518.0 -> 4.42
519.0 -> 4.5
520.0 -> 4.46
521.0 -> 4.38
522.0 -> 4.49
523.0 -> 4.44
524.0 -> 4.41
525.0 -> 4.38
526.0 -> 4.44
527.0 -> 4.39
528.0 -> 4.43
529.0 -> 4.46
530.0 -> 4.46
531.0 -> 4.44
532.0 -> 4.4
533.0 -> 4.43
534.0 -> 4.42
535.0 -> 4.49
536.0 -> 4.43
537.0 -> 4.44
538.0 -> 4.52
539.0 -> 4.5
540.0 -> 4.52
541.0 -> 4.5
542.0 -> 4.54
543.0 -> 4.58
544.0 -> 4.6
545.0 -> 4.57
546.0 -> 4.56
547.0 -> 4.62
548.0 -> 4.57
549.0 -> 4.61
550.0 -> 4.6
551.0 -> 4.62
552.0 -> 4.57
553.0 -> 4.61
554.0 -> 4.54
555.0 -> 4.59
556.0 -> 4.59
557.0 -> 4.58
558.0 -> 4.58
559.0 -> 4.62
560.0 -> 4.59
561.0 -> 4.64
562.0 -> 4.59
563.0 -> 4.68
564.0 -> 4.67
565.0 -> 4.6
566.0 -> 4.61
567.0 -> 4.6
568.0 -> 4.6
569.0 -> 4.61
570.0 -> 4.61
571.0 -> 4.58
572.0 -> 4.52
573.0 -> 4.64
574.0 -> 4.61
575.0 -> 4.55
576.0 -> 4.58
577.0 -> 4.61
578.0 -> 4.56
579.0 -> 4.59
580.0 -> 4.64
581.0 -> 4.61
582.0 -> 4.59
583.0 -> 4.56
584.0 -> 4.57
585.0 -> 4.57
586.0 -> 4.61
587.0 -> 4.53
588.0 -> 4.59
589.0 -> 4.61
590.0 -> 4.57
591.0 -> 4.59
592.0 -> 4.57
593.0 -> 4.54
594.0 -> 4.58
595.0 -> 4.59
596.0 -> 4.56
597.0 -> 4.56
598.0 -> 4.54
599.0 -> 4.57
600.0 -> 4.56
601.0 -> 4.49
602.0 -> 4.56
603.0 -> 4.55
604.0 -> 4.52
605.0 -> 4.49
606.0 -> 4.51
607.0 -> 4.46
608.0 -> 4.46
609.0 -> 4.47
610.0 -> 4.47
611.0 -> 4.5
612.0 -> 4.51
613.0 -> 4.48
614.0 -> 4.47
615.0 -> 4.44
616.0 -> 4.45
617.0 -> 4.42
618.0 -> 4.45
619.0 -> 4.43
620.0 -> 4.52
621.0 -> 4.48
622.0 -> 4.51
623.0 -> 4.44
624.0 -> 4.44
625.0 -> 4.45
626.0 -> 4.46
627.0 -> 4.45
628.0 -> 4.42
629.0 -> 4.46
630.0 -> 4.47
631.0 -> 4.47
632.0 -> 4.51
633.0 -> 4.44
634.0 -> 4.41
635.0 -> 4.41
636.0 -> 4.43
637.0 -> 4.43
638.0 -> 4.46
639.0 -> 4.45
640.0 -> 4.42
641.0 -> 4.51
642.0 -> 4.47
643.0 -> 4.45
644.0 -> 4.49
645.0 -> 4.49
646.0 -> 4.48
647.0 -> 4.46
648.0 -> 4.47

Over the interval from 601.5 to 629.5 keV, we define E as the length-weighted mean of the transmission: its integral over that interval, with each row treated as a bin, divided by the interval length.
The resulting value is 4.47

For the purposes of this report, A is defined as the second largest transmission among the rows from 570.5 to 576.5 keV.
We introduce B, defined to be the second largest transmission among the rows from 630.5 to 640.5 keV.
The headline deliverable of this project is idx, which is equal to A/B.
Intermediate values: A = 4.61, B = 4.47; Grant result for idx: 1.03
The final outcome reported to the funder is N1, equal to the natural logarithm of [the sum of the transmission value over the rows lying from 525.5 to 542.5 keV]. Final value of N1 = 4.33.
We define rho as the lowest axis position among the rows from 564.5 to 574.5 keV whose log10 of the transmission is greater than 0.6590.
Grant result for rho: 565.0 keV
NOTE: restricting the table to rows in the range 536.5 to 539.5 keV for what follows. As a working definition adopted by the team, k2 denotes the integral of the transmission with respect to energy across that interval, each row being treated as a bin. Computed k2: 13.5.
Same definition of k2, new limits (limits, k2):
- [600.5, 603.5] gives 13.6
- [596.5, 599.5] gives 13.7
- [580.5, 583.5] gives 13.8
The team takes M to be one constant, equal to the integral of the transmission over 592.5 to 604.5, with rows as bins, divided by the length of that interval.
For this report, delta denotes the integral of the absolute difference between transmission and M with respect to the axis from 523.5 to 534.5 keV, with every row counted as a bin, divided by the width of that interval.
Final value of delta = 0.13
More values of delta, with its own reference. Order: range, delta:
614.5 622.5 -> 0.09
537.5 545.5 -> 0.03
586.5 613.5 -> 0.04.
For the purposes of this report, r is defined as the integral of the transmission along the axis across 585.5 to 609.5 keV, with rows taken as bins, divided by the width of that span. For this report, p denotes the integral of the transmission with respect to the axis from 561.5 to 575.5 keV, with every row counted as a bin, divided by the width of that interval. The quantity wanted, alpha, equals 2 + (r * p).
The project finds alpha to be 22.9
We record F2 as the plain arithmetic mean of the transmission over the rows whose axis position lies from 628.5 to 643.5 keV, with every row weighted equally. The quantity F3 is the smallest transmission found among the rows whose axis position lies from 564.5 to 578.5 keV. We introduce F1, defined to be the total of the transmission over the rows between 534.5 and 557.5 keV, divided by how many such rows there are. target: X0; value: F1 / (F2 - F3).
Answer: -68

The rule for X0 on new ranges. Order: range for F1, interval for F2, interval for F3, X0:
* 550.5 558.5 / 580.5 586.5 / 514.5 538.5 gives 22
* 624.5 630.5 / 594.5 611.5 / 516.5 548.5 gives 32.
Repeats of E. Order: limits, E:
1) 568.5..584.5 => 4.59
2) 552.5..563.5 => 4.60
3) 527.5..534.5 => 4.43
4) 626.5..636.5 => 4.45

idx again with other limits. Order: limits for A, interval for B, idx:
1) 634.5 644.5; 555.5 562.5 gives 0.97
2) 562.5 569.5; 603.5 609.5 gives 1.04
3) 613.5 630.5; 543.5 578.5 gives 0.97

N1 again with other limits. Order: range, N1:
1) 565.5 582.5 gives 4.36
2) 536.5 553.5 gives 4.35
